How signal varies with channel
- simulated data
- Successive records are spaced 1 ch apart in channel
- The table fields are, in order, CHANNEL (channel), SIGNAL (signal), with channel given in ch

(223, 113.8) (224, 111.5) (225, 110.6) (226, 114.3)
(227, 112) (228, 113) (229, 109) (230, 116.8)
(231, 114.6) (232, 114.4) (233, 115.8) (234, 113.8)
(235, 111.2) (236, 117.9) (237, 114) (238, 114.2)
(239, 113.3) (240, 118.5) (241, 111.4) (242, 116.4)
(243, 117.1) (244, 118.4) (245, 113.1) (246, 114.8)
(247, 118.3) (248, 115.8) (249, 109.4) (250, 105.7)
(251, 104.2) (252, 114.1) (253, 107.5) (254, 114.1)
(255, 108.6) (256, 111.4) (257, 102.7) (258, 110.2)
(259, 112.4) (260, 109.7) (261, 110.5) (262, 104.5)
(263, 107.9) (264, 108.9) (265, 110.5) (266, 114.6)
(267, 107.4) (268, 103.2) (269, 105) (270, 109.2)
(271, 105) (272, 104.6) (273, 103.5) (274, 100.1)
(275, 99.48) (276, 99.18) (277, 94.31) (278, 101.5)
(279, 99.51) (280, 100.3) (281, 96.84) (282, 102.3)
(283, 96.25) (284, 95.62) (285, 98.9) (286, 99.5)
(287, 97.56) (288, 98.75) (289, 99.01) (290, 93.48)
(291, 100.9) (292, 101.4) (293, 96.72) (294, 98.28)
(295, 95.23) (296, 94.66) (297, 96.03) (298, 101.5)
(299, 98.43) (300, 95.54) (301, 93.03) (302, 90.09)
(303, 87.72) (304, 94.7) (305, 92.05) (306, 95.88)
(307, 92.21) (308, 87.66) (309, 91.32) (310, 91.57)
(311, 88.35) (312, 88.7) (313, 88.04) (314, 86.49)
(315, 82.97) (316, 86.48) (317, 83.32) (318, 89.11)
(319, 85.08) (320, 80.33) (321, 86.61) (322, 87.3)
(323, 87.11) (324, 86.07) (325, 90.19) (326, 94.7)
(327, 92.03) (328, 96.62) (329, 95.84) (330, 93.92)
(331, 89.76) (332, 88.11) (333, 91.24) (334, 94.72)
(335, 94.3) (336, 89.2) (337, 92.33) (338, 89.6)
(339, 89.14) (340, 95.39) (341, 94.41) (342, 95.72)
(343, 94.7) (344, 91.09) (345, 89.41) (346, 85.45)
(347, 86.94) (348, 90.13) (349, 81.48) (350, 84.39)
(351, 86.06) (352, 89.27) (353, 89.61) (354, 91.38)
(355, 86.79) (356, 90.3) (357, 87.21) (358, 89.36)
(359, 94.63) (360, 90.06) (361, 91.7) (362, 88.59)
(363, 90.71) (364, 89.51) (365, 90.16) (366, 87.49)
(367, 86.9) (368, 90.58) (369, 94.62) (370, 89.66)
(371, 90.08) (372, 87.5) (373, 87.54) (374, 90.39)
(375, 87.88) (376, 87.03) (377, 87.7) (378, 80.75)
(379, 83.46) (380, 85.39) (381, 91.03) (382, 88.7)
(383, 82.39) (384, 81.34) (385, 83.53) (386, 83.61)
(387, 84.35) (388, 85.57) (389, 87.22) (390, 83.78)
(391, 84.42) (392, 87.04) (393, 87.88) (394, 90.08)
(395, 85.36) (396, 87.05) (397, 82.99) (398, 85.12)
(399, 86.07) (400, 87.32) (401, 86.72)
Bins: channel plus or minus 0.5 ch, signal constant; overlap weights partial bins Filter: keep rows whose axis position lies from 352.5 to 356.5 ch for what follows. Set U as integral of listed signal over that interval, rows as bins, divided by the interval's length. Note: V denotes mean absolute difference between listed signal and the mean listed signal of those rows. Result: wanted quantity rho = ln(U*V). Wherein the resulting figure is 4.81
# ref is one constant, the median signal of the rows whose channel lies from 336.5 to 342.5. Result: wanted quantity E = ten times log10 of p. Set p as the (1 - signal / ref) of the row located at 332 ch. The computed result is -12.5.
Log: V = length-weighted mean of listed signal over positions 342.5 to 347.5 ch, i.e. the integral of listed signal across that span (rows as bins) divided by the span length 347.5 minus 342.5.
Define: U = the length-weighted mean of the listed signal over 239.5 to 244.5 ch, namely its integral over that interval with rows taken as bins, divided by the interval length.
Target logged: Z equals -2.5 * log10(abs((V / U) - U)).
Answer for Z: -5.16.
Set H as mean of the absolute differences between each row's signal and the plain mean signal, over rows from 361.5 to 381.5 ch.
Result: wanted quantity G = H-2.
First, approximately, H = 2.2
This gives 0.2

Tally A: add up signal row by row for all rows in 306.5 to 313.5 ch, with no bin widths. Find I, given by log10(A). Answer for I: 2.80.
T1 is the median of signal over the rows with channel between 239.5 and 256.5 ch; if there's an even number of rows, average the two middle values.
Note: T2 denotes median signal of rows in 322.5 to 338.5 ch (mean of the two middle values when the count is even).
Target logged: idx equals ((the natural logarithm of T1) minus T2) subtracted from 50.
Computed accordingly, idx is 137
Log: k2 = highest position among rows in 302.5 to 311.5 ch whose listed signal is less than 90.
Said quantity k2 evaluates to 311 ch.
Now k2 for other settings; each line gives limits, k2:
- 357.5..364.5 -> 364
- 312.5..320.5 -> 320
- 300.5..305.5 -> 303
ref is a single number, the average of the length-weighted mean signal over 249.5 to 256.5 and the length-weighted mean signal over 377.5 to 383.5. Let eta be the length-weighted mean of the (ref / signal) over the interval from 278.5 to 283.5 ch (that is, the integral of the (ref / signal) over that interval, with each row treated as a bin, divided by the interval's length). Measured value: 0.98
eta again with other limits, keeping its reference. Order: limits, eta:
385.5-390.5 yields 1.15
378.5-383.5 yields 1.13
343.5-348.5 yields 1.10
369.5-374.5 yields 1.09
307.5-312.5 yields 1.09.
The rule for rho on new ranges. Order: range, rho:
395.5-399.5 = 4.67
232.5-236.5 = 5.52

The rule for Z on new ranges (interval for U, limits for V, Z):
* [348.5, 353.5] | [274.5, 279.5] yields -4.82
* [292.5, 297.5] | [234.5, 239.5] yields -4.94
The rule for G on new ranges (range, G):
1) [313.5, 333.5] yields 1.5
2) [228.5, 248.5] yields 0.1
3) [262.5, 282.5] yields 2.0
